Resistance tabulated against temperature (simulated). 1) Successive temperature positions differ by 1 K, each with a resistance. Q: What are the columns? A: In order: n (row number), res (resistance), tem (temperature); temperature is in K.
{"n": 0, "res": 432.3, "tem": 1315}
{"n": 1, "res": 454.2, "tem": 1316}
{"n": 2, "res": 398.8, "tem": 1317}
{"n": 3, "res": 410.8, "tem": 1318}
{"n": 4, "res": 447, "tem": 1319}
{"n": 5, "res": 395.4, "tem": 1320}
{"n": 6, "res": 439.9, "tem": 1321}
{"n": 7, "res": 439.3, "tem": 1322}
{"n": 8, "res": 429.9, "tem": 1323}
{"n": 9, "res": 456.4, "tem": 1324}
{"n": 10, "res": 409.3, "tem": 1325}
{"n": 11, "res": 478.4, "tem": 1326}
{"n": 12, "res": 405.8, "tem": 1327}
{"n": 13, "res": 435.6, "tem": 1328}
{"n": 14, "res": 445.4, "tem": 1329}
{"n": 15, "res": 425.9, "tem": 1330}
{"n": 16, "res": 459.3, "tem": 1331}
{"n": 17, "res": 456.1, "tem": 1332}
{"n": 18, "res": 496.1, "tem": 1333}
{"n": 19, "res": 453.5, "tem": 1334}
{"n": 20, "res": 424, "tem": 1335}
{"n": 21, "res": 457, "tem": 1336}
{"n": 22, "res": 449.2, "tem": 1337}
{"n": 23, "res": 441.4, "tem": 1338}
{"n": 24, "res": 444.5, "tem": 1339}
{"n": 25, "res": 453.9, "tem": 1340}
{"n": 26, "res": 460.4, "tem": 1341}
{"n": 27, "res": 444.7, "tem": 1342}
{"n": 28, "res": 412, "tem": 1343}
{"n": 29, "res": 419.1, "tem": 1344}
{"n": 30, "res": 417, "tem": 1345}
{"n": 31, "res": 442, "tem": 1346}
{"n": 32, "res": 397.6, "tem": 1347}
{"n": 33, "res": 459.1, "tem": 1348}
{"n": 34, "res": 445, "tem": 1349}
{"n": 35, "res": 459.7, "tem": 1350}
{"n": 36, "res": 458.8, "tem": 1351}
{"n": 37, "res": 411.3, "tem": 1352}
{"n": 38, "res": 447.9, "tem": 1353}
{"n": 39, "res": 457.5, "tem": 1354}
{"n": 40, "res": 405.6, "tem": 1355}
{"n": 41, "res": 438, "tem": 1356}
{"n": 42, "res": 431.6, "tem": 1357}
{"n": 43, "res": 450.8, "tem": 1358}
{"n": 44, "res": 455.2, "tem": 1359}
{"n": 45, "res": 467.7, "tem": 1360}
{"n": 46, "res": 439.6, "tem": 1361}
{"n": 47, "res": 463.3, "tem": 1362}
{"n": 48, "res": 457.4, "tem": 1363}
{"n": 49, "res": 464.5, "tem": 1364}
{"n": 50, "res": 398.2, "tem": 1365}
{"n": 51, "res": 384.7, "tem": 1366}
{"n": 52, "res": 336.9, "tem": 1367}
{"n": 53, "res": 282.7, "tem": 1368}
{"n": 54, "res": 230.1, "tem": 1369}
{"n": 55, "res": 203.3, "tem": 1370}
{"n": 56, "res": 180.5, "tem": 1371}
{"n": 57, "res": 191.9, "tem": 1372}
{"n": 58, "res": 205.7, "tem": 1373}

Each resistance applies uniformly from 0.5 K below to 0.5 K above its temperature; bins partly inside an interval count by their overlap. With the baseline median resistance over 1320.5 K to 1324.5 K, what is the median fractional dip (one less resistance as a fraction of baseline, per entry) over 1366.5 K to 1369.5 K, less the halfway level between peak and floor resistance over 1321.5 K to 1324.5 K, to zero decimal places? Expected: -443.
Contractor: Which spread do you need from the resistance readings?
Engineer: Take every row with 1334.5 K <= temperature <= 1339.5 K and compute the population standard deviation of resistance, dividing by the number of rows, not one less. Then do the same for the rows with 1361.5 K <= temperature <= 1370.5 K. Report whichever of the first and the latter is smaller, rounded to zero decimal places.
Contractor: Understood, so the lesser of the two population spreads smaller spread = 11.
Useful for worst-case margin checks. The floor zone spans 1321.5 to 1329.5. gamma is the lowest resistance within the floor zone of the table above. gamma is 405.8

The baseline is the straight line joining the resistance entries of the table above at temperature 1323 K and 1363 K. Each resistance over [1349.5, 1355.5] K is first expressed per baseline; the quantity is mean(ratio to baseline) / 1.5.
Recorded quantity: 0.652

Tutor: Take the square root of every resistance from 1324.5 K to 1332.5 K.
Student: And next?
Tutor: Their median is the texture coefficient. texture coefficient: 21.0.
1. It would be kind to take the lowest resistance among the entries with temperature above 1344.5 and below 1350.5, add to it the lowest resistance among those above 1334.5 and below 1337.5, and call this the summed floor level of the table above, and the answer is 822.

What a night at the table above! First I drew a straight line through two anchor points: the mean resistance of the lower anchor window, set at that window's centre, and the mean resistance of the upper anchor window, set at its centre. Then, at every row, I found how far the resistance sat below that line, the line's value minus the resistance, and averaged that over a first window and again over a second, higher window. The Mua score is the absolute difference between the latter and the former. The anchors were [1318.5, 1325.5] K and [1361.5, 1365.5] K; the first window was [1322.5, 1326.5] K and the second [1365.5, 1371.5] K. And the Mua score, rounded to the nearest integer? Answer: 190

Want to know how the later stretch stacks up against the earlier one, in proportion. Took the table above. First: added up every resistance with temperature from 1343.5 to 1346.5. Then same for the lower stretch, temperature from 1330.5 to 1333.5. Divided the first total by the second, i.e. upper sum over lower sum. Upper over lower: 0.905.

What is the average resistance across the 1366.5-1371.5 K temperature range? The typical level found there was 247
